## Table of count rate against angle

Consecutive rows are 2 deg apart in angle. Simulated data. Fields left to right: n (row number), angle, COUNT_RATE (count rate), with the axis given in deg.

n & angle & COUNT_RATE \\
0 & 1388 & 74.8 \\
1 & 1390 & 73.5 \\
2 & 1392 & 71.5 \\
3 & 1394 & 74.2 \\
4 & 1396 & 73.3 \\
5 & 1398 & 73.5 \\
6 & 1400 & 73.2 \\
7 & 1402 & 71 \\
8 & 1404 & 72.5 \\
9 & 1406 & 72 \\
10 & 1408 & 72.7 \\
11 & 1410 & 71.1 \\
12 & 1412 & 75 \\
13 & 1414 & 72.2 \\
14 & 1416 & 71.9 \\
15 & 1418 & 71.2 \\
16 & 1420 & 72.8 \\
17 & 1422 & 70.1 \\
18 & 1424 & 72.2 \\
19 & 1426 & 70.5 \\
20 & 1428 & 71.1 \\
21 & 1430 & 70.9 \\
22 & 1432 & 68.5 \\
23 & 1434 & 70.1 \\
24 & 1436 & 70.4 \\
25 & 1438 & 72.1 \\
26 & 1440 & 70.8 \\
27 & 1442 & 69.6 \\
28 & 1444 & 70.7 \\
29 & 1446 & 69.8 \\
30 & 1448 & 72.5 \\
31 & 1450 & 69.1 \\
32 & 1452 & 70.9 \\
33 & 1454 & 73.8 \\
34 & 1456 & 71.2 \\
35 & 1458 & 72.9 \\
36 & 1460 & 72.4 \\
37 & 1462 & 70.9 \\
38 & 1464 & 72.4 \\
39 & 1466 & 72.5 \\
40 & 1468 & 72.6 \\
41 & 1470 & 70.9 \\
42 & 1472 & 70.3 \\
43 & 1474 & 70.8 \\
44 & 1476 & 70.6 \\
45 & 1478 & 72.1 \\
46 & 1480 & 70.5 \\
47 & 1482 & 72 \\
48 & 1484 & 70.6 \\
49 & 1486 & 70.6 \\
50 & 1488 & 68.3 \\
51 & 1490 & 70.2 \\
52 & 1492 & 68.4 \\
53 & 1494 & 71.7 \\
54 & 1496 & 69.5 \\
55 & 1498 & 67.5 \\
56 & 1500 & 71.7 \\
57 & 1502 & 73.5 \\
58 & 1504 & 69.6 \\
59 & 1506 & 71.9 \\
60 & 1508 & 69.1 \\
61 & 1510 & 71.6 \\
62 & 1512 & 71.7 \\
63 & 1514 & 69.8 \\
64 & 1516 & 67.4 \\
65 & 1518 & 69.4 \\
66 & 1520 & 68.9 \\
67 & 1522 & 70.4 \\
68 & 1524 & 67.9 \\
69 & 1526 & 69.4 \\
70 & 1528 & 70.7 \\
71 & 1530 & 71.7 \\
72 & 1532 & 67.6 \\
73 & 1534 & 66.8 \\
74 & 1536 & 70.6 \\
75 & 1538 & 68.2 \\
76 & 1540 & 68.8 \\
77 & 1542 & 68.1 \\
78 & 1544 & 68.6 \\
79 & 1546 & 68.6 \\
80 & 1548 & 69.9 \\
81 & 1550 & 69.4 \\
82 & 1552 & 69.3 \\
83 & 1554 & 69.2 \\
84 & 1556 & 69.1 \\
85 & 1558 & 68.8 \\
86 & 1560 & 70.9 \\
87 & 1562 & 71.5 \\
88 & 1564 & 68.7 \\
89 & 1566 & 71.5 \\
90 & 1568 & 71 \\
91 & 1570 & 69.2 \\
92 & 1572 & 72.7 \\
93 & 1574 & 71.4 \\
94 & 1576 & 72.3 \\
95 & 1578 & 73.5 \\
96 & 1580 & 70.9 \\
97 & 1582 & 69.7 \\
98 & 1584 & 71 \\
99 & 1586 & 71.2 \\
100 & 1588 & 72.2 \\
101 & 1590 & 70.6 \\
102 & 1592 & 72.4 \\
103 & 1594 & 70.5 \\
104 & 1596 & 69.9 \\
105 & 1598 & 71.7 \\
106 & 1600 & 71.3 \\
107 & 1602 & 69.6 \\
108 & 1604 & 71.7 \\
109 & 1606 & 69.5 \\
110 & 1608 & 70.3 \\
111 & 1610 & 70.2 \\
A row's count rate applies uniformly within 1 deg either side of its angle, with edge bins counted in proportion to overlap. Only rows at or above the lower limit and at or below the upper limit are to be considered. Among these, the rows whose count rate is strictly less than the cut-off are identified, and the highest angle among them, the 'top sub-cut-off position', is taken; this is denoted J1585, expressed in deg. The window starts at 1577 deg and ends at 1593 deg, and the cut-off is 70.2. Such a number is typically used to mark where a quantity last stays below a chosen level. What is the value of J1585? 1582 deg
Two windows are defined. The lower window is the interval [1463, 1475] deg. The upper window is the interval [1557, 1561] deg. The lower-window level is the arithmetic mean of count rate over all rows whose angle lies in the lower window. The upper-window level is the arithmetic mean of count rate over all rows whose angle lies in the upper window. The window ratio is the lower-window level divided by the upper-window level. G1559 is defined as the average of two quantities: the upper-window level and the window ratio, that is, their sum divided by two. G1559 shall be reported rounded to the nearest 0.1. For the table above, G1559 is 35.4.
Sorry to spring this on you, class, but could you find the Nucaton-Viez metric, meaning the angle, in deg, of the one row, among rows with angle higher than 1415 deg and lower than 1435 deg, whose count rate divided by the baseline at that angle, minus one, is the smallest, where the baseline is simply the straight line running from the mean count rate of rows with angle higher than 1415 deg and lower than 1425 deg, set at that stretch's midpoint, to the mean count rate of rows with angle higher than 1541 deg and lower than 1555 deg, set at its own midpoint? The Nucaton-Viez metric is 1432 deg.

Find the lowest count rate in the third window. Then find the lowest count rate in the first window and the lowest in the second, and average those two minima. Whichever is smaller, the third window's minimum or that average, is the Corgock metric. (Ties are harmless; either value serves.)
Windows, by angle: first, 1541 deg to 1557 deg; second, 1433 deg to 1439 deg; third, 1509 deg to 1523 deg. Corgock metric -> 67.4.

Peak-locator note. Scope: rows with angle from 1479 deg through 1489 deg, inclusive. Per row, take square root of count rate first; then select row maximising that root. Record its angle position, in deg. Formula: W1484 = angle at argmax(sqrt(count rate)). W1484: 1482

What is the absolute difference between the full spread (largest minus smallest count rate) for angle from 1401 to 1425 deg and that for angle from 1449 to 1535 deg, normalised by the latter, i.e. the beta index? 0.30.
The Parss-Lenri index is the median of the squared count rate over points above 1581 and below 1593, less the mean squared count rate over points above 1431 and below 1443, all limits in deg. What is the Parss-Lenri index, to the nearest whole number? 119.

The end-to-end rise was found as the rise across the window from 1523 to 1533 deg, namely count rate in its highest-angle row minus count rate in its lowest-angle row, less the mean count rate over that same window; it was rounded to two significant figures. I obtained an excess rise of -70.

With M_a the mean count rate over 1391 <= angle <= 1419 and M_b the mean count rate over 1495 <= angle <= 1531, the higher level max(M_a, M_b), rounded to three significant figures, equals 72.5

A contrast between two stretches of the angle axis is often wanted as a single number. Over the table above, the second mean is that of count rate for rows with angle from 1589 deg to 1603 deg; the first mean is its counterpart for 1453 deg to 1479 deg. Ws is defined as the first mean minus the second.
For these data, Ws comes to 0.9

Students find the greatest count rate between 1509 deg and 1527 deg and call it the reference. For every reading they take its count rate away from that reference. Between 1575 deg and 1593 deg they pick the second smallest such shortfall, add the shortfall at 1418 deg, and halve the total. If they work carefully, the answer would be -0.1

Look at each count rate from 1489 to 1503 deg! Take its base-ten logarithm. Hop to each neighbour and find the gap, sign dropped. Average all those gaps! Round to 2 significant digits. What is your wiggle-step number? 0.016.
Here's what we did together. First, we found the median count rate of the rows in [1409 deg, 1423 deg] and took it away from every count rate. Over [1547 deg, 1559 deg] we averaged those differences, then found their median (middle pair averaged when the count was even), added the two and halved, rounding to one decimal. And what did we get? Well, -2.6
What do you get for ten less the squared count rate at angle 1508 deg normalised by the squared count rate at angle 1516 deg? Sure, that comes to 8.95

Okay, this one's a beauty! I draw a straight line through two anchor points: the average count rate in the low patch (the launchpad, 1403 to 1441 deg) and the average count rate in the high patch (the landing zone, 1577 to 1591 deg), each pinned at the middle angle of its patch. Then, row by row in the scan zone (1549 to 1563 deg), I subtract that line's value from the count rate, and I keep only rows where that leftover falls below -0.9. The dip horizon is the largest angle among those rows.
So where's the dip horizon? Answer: 1558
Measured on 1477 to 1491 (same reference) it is 1490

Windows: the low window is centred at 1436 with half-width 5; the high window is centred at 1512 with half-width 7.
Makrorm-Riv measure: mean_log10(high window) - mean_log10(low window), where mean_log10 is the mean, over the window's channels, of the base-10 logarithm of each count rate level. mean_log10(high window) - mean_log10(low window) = -0.002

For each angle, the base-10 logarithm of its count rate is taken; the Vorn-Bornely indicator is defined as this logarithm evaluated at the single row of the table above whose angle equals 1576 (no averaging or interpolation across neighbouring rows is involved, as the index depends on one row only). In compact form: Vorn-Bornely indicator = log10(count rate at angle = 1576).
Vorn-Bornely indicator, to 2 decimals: 1.86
